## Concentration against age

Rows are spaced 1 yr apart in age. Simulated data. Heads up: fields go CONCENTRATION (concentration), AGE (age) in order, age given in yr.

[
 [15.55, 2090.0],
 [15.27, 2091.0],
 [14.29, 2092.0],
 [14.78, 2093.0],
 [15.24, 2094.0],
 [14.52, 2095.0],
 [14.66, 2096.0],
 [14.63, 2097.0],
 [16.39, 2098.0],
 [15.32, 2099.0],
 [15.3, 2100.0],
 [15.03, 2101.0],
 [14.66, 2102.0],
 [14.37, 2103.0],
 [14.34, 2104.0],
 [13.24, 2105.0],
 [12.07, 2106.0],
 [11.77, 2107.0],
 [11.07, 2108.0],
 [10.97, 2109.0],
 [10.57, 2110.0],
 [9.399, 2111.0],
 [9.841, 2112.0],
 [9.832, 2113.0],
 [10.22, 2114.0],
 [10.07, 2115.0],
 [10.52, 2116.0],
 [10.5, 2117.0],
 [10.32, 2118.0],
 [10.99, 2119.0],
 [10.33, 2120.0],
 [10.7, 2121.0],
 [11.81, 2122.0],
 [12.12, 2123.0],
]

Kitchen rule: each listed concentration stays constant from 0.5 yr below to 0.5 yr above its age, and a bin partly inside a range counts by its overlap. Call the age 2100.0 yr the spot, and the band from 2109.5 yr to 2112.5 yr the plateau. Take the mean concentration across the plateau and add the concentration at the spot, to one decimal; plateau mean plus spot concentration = 25.2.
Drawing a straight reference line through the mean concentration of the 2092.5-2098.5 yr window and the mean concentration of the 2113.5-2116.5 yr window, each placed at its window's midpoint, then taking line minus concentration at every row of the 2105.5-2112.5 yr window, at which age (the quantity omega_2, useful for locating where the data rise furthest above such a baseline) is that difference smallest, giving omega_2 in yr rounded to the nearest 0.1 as 2106.0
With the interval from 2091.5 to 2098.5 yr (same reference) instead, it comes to 2098.0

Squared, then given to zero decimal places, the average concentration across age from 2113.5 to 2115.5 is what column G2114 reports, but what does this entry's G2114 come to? 103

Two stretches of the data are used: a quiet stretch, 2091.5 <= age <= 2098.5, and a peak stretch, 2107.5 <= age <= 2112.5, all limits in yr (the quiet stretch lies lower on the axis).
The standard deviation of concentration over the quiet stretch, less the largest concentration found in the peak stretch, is -10.4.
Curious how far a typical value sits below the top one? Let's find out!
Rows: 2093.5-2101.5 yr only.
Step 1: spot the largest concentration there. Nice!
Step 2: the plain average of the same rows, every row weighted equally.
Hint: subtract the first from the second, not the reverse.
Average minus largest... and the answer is -1.3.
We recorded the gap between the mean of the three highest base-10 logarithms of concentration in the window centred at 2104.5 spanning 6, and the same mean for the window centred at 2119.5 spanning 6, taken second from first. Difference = 0.11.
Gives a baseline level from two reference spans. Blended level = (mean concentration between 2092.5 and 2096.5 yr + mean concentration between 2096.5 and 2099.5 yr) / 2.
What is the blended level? 15.1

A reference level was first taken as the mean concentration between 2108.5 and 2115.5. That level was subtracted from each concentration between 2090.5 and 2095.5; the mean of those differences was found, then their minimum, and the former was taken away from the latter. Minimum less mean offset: -0.53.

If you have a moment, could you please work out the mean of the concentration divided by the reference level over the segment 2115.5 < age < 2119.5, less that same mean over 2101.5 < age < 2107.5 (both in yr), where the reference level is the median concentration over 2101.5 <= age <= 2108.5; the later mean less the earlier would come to -0.21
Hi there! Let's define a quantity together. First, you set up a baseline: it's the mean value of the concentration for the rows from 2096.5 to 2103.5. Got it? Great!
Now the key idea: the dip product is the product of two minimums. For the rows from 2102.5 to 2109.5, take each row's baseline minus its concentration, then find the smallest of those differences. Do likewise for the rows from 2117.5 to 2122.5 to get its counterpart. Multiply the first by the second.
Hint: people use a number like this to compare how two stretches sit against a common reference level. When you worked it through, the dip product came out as 2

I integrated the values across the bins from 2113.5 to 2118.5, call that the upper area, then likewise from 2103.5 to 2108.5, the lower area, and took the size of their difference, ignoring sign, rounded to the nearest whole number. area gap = 11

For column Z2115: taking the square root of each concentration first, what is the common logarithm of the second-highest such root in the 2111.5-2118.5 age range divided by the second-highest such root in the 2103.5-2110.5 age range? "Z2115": -0.05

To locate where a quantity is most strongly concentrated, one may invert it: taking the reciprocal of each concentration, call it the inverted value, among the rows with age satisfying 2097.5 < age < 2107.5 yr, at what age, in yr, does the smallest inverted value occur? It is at 2098.0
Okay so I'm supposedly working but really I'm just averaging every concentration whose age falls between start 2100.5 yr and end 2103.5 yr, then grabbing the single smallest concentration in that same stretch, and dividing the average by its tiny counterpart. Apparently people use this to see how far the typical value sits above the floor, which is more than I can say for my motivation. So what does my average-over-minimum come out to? 1.02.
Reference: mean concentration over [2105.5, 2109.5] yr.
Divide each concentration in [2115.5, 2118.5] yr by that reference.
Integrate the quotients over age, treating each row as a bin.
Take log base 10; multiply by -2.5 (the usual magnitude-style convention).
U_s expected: -1.09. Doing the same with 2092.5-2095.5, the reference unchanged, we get -1.47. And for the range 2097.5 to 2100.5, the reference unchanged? -1.53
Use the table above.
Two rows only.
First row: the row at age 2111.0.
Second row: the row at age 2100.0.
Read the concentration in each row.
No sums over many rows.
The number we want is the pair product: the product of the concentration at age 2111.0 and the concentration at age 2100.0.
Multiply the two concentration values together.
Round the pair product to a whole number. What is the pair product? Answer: 144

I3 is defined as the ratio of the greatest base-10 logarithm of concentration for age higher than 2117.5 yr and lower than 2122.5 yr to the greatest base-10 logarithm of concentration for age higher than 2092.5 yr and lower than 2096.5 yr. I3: 0.906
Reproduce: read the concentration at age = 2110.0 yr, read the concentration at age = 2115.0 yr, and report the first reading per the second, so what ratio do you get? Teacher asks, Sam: 1.05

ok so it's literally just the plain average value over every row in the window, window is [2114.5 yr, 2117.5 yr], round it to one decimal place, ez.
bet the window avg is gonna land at 10.4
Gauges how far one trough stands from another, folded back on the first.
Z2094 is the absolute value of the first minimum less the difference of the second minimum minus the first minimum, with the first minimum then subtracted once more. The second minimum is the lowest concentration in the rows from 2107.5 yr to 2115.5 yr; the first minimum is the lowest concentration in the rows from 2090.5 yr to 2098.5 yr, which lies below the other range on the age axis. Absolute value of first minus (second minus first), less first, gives 4.9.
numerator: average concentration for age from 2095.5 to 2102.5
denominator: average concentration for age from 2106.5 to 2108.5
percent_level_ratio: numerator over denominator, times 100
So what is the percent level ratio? 133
